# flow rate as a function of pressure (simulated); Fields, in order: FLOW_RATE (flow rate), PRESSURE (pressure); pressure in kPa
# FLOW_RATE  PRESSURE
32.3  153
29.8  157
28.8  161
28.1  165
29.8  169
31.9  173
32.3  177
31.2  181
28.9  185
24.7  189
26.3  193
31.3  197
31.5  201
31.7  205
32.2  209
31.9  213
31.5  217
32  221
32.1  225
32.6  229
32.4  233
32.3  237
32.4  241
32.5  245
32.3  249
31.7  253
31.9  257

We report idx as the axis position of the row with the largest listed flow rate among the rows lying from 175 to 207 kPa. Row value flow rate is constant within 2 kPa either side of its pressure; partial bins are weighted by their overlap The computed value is 177 kPa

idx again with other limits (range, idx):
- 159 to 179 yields 177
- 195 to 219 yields 209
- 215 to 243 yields 229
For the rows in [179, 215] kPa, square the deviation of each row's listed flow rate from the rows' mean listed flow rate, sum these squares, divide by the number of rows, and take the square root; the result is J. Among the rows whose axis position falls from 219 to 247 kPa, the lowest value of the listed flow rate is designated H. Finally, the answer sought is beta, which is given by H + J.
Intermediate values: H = 32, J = 2.6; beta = 35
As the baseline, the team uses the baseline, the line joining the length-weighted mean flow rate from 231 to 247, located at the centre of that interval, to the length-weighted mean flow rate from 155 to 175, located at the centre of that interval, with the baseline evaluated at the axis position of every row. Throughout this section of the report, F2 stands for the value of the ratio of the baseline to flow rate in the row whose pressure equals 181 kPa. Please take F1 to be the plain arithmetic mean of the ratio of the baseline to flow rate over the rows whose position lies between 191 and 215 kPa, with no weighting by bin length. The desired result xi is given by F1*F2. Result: 0.98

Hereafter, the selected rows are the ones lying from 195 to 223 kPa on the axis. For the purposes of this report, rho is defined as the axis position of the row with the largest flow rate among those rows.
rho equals 209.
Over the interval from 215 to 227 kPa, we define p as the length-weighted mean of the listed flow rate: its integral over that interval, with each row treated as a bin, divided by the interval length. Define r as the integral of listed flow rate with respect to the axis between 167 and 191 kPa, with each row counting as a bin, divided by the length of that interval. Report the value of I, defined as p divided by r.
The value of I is 1.07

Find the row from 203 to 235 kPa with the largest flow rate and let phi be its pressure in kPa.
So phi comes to 229 kPa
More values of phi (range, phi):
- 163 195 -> 177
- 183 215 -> 209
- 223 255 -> 229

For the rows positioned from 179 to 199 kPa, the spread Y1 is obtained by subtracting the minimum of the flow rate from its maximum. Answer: 7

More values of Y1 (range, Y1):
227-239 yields 0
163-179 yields 4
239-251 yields 0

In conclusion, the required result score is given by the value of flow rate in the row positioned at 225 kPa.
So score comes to 32.1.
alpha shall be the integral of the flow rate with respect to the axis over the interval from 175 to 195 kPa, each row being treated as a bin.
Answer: 574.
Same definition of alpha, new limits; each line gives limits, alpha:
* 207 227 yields 639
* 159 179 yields 604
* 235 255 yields 645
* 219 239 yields 646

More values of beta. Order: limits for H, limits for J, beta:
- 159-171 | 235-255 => 28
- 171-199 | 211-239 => 25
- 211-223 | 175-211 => 34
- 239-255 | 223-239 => 32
